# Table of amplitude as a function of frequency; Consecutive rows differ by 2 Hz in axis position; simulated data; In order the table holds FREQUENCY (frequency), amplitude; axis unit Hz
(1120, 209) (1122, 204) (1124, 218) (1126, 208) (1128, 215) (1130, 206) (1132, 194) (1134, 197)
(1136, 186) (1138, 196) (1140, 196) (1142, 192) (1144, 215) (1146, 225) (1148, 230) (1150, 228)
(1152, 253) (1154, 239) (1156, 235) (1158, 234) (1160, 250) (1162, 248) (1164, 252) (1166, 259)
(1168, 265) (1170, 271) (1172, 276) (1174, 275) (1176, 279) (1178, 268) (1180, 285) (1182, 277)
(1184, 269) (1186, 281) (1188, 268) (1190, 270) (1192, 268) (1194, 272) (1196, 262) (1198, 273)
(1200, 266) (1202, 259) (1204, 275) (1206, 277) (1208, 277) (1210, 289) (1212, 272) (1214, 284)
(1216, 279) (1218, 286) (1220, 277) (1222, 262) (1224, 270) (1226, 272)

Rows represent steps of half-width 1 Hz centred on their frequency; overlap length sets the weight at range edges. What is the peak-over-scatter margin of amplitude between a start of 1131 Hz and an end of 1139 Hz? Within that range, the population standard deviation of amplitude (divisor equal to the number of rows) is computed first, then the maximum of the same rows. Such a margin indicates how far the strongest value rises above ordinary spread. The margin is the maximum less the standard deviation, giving 193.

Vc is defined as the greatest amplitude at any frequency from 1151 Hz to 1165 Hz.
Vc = 253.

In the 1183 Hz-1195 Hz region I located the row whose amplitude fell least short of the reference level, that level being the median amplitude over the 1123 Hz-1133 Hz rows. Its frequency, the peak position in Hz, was 1186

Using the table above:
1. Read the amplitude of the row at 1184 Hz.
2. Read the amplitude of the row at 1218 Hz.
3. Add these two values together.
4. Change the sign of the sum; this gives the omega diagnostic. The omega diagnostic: -555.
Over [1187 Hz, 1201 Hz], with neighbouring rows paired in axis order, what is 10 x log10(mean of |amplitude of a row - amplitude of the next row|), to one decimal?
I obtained 7.8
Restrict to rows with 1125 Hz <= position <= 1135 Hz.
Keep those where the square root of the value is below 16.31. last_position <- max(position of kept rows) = 1134 Hz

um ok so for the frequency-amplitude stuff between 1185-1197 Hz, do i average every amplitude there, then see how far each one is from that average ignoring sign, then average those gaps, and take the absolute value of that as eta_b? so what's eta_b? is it 4.2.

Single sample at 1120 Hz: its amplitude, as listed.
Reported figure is 209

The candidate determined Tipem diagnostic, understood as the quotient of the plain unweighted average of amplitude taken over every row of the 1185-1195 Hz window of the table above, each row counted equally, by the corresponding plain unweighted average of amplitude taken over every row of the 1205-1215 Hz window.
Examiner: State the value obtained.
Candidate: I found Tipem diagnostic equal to 0.97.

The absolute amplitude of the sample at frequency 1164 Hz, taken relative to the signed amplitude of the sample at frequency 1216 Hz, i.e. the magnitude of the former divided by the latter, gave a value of 0.90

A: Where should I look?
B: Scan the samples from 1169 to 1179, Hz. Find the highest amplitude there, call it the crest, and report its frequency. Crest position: 1176 Hz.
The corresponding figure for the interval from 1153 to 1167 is 1166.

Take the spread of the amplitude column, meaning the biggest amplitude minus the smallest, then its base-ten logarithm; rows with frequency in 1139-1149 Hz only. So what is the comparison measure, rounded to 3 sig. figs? 1.58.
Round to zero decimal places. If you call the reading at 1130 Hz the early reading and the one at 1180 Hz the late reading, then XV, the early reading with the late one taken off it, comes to -79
